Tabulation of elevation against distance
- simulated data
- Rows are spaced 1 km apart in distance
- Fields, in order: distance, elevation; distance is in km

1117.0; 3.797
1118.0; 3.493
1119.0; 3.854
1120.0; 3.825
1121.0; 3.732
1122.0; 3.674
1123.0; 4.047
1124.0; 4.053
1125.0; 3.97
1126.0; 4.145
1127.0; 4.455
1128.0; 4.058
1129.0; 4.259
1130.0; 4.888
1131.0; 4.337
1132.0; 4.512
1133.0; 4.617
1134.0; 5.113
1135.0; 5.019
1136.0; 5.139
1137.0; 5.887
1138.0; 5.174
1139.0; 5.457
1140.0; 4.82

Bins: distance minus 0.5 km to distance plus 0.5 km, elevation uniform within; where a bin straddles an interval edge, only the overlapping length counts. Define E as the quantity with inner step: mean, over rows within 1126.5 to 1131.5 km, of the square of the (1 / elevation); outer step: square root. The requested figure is 0.229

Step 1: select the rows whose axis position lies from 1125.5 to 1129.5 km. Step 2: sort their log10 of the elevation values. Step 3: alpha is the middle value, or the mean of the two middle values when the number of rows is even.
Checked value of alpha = 0.623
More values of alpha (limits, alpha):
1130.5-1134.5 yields 0.659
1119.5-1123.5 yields 0.577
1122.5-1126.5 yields 0.607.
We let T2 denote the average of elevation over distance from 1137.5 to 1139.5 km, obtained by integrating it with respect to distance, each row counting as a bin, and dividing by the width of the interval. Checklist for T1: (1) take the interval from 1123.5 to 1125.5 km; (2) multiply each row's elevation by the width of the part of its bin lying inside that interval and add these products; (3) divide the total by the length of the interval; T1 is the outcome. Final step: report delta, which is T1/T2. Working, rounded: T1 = 4.0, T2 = 5.32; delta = 0.75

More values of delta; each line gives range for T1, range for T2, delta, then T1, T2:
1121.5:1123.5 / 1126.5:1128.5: 0.91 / 3.9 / 4.26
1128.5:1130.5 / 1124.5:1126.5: 1.13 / 4.6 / 4.06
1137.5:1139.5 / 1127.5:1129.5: 1.28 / 5.3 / 4.16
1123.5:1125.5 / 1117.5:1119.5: 1.09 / 4.0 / 3.67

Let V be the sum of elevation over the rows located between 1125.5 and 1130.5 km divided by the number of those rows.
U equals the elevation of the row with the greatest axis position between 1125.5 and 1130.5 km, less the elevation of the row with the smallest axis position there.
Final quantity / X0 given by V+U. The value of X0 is 5.1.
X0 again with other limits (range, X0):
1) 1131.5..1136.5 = 5.5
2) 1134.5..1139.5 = 5.8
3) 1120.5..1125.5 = 4.1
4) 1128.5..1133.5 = 4.9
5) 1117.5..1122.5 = 3.9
